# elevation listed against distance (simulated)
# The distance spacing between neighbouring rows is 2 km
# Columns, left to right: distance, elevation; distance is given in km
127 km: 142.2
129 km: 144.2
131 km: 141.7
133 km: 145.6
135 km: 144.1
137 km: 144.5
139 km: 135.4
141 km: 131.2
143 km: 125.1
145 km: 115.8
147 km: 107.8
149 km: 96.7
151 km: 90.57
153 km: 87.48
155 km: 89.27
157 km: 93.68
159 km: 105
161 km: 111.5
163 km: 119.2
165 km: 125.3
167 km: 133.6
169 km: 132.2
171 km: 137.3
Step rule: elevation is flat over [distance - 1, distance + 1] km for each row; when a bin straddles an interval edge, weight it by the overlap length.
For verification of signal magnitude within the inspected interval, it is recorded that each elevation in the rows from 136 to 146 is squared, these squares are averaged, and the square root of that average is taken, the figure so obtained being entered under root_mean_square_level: 131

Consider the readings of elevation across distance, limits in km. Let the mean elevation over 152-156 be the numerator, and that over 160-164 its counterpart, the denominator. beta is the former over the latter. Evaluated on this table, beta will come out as 0.77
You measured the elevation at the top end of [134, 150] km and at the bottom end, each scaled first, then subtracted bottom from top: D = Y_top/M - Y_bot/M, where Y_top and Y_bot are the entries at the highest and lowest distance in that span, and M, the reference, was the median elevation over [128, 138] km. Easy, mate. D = -0.33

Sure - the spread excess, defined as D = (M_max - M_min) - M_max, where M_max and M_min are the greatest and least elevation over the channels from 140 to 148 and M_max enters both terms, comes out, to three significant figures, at -108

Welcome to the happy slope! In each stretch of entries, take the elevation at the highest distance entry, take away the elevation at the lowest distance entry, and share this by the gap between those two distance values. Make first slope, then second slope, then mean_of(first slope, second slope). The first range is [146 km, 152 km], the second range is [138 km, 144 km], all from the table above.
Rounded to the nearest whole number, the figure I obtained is -3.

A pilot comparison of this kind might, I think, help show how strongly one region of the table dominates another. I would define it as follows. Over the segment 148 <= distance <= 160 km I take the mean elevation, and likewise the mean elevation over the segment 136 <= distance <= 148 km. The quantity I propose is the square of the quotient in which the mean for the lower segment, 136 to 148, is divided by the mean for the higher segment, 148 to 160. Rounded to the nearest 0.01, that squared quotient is 1.82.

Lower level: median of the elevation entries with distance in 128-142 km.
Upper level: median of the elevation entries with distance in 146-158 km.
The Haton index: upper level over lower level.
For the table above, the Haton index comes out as 0.64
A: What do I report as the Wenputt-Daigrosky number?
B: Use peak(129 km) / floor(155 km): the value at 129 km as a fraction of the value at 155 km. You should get 1.62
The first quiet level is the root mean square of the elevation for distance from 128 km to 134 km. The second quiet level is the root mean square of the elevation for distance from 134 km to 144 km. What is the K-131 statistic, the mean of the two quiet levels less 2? 138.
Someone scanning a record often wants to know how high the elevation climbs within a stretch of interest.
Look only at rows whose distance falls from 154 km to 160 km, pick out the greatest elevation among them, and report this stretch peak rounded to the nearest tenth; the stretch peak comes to 105.0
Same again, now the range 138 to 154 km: 135.4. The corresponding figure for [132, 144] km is 145.6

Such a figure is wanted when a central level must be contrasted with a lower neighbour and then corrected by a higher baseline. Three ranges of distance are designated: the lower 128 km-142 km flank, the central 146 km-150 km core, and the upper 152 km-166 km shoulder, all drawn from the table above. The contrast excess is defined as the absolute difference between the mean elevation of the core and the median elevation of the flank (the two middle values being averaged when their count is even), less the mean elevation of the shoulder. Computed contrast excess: -63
